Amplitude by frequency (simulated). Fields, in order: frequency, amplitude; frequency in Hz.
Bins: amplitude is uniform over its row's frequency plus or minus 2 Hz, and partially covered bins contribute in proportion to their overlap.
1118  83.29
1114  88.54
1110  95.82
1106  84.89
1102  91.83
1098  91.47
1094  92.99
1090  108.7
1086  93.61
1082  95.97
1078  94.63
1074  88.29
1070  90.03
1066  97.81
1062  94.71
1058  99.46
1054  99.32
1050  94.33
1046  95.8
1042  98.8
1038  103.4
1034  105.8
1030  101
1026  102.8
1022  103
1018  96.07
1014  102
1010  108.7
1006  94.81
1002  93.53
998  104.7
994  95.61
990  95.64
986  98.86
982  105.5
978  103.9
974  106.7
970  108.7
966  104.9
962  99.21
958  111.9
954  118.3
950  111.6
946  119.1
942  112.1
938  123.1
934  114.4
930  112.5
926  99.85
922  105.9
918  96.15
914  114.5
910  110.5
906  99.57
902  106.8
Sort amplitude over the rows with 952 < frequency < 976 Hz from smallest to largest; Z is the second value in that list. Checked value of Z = 104.9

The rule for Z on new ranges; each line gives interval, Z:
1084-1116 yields 88.54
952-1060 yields 94.33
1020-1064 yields 94.71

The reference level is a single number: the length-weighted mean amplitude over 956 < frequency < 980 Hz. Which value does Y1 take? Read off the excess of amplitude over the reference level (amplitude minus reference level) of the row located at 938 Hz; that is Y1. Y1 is 17.2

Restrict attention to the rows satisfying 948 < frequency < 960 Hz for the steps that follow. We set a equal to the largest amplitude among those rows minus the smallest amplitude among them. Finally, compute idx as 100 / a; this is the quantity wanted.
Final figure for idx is 15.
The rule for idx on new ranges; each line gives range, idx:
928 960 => 9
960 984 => 11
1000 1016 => 7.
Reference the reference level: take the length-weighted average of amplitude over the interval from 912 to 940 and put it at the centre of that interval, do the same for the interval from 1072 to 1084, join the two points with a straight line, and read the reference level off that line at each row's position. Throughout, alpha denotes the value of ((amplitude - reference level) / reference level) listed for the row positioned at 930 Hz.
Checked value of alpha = 0.032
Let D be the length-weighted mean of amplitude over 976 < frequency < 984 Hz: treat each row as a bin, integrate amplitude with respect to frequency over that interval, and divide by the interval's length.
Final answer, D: 105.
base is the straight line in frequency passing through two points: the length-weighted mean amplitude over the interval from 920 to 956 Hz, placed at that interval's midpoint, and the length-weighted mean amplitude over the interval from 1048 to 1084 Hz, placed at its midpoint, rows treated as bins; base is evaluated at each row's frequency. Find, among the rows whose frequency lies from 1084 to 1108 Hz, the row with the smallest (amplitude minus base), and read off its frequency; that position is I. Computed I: 1106 Hz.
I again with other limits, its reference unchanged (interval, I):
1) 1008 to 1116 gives 1018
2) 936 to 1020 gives 1002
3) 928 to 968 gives 962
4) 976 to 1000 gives 990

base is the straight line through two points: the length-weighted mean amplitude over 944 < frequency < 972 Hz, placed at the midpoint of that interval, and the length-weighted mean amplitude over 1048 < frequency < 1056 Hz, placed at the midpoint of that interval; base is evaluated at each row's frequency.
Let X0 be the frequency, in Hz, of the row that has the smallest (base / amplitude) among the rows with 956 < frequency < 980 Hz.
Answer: 958 Hz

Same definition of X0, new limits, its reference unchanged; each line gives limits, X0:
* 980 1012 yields 1010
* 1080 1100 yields 1090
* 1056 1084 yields 1082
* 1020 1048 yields 1034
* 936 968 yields 938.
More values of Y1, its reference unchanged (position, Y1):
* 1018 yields -9.8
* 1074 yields -17.6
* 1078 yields -11.3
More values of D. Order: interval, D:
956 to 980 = 106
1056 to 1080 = 94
